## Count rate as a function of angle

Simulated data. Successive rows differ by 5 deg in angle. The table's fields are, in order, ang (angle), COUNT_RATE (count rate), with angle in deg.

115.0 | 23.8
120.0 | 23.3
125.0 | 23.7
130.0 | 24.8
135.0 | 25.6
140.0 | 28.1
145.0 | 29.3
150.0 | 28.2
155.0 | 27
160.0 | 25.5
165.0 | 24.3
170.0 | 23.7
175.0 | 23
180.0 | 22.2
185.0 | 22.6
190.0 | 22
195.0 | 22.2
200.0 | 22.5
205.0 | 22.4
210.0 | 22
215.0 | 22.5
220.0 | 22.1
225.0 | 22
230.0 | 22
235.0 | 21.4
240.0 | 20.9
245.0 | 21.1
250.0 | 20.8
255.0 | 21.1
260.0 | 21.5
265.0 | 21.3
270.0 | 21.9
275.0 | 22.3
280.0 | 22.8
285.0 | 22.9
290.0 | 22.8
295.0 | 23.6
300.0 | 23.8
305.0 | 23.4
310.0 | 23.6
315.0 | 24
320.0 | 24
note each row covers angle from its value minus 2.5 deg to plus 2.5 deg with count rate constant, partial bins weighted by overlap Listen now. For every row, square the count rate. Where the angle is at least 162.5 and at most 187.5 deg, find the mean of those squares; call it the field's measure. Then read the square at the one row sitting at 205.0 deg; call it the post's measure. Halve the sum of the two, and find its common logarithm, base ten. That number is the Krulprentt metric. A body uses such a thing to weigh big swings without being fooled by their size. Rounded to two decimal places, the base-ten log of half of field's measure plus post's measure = 2.72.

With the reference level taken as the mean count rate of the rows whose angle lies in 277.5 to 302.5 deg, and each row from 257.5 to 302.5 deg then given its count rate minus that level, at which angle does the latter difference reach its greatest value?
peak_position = 300.0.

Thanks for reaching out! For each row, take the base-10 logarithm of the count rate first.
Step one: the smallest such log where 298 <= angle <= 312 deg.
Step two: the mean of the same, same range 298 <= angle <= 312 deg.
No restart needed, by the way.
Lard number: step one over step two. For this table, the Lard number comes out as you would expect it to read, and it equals 0.997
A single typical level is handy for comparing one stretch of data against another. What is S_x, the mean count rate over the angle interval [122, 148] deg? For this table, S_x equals 26.3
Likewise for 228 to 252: 21.2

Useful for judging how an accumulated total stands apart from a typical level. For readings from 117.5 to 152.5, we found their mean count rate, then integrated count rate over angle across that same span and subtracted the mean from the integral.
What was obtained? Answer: 889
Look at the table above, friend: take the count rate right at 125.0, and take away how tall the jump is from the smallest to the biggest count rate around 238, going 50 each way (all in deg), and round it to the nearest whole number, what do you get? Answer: 22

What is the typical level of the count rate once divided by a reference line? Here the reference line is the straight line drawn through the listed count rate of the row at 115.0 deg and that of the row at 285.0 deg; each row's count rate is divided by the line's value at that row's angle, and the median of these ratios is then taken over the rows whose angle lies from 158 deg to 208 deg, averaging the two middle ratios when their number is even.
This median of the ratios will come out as 0.96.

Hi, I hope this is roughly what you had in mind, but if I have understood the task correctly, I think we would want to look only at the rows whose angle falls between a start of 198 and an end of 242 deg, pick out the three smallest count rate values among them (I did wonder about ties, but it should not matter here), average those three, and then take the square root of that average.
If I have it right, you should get 4.63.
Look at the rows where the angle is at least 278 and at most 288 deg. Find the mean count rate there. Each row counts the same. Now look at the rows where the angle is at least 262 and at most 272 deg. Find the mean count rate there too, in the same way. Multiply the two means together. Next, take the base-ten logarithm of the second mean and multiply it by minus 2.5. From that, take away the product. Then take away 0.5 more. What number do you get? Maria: -497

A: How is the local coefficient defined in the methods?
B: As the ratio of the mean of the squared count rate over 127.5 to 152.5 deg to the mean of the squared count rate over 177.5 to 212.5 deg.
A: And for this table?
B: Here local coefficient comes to 1.50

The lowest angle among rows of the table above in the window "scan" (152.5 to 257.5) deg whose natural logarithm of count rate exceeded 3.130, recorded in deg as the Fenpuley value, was 155.0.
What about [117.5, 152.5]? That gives 120.0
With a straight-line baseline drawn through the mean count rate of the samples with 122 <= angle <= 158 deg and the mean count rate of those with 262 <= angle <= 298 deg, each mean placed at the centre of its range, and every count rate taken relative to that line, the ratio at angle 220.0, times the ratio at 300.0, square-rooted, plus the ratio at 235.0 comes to 1.89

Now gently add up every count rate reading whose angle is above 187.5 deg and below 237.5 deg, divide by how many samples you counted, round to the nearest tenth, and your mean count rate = 22.1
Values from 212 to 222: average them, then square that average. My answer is 497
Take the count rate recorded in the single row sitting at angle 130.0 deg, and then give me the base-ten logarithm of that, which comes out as 1.39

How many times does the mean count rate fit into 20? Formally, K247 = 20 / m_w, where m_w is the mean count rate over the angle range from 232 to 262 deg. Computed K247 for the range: 0.95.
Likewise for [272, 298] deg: 0.87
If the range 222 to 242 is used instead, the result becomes 0.93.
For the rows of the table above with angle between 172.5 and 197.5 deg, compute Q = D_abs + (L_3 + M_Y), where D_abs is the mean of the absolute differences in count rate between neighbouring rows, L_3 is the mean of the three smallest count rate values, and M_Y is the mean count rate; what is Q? 45.0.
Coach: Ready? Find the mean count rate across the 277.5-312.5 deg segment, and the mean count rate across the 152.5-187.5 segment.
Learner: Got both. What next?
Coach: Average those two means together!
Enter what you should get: 23.7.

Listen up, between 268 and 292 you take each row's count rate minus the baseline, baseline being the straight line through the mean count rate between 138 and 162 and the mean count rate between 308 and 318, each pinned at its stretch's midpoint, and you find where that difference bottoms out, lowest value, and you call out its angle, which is 270.0 deg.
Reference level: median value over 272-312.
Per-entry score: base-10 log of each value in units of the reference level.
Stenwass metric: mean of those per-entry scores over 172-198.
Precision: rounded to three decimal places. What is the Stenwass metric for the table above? -0.014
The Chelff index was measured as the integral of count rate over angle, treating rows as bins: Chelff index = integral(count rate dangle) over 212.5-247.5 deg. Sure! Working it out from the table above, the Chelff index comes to 760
